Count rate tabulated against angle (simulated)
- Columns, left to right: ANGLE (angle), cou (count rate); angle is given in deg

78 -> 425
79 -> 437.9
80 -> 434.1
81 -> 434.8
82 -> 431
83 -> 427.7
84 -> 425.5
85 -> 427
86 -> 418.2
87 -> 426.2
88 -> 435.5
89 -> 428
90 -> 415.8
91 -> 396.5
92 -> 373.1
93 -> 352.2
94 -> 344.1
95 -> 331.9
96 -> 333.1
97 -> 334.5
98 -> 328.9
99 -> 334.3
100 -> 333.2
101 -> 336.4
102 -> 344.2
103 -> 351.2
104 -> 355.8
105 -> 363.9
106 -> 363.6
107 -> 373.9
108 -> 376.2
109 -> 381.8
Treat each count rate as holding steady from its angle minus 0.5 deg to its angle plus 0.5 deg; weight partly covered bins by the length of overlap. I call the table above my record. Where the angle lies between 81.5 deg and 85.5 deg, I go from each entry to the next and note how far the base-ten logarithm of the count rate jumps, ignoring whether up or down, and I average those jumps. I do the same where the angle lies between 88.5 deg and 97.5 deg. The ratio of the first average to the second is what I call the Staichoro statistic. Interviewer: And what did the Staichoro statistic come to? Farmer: 0.17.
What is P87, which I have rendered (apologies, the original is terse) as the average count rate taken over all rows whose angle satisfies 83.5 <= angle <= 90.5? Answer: 425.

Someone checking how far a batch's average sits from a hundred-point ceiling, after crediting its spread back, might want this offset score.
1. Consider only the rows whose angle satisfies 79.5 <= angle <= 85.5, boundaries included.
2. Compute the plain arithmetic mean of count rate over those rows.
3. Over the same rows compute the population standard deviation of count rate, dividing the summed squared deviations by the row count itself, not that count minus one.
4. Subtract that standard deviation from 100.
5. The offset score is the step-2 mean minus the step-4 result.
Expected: 334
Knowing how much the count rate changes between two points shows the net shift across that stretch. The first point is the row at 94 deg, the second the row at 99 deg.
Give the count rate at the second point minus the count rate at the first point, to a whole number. -10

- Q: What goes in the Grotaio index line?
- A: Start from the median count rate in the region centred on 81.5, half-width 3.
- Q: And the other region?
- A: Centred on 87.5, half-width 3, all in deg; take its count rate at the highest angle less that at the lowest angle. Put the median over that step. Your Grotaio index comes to -39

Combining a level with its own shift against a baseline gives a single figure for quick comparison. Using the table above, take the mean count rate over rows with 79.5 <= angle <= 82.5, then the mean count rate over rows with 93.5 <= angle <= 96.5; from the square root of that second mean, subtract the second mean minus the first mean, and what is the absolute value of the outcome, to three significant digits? 115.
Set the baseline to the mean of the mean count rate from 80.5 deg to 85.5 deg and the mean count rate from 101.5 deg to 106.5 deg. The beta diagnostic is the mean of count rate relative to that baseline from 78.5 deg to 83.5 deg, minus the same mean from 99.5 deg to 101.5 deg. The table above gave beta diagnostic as 98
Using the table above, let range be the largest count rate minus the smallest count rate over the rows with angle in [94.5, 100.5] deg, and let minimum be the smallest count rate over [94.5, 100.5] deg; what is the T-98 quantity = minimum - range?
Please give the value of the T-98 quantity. 323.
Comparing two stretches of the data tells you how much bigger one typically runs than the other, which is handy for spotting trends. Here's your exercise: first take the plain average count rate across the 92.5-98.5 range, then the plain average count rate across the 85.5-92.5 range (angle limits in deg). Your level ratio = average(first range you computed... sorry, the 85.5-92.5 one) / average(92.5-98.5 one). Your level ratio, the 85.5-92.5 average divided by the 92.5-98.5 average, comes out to 1.22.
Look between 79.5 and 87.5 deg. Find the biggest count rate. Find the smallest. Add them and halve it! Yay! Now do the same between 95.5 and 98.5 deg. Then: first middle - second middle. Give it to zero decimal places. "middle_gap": 95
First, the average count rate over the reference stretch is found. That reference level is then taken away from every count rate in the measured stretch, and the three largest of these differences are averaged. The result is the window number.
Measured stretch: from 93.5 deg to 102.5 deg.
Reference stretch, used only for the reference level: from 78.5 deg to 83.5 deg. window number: -92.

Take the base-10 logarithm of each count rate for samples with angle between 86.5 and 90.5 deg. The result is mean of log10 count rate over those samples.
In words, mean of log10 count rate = 2.630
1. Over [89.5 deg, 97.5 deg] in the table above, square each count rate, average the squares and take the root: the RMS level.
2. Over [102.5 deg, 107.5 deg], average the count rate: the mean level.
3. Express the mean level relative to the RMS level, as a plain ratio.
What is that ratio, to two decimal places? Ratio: 1.00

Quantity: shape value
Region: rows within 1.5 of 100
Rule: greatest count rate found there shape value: 336.4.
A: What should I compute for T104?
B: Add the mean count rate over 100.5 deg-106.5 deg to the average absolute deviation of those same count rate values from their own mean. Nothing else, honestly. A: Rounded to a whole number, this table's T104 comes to 361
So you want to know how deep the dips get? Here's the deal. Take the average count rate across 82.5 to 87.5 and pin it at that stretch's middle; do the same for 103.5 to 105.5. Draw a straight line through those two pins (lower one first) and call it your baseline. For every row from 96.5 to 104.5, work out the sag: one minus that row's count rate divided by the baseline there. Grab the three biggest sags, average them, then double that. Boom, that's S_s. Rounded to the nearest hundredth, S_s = 0.26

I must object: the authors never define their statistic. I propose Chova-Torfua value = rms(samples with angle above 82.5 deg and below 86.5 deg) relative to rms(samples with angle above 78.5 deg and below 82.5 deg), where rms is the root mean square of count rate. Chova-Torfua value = 0.98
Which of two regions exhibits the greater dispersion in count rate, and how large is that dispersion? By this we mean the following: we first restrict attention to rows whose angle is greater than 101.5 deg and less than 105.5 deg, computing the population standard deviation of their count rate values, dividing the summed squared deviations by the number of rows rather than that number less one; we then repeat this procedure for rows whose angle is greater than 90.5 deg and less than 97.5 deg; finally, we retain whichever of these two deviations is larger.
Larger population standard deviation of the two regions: 23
